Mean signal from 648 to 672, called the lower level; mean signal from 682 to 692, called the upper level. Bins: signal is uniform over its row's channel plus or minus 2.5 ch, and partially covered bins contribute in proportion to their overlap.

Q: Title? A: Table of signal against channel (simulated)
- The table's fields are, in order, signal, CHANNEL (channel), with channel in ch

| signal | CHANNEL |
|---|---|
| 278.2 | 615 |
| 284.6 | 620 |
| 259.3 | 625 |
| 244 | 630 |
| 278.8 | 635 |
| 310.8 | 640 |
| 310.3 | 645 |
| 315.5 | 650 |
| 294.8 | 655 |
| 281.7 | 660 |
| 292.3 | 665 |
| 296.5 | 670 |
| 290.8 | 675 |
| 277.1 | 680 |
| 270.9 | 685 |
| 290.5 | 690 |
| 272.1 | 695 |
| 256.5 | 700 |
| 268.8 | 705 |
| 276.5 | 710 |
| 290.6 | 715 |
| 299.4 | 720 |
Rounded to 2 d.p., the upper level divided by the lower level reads 0.95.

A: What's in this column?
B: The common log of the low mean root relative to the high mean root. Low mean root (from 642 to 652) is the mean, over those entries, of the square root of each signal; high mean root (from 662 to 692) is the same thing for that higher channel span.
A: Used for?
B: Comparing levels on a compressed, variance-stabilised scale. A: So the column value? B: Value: 0.019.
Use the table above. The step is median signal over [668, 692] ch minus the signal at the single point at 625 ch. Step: 31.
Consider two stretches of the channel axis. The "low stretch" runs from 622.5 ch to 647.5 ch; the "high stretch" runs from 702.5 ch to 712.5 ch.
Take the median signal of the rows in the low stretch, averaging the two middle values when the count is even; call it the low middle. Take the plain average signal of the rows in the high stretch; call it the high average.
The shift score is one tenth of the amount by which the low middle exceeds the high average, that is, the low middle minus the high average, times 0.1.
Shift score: 0.6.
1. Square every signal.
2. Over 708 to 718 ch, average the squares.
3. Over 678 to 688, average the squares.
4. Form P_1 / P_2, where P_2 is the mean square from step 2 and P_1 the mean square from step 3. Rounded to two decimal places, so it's 0.93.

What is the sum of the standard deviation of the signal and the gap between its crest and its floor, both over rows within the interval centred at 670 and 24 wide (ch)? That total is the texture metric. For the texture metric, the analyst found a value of 27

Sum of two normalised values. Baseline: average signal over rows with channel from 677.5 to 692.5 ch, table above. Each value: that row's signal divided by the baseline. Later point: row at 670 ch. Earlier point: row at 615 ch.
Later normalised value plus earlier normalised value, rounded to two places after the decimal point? 2.06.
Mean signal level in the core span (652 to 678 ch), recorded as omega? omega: 291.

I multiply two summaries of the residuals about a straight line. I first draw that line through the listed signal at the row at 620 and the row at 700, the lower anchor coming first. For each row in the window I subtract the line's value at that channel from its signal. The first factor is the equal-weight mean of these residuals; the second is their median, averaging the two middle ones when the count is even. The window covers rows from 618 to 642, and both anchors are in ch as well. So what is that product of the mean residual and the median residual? 3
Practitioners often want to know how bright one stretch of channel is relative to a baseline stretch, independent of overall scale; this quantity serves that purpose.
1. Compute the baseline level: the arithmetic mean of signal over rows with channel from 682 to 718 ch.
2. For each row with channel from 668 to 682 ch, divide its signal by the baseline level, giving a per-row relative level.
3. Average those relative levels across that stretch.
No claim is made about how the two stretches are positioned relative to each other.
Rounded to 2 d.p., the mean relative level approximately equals 1.05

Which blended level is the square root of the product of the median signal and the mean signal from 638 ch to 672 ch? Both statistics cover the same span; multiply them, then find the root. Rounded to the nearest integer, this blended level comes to 298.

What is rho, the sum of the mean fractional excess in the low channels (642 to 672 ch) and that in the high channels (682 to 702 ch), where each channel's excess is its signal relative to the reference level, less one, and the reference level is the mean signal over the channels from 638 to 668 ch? -0.10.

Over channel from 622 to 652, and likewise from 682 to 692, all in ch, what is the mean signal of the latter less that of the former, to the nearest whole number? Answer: -6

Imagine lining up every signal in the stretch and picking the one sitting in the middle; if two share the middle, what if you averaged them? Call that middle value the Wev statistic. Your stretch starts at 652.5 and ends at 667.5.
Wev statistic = 292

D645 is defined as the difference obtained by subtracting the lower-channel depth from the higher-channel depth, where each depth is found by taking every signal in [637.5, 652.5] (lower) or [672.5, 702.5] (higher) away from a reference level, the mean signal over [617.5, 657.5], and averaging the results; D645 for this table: 36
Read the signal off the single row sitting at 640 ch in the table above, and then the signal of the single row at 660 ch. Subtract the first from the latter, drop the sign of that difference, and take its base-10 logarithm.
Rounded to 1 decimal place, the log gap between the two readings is 1.5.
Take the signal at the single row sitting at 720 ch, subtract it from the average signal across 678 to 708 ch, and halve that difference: -13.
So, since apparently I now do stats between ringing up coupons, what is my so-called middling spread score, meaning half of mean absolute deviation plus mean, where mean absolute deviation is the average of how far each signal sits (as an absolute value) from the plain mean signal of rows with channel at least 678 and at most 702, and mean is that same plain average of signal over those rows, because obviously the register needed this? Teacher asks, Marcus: 141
